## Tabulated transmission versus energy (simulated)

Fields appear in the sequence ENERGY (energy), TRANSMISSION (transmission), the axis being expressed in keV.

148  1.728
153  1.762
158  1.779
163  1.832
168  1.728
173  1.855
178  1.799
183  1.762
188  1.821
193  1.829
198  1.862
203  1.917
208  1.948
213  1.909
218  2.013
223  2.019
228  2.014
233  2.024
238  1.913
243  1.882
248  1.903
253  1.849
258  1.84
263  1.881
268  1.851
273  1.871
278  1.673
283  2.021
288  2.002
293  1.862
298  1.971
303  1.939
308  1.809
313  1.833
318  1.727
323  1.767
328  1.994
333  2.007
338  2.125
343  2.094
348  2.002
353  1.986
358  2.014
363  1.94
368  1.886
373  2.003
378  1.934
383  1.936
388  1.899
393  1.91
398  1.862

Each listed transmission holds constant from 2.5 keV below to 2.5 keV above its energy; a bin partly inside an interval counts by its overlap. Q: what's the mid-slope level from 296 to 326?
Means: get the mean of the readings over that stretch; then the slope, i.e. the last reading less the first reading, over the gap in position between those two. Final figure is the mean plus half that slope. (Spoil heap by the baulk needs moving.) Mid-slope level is 1.84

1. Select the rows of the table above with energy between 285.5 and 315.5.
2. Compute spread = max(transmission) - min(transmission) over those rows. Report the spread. 0.19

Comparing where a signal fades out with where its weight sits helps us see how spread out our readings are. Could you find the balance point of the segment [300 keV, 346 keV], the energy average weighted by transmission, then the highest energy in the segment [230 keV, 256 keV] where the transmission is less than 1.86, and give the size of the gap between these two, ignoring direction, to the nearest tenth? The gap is 70.6 keV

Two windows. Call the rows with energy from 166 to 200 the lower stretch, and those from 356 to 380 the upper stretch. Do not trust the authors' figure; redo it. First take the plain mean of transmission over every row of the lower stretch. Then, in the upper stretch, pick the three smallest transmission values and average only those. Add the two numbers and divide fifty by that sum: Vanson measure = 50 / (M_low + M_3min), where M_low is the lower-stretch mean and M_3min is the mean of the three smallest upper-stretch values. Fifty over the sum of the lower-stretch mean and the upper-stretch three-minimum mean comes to 13.4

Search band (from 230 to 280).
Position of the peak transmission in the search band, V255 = 233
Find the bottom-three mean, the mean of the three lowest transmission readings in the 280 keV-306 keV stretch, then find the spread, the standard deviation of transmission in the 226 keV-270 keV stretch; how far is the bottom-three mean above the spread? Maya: 1.86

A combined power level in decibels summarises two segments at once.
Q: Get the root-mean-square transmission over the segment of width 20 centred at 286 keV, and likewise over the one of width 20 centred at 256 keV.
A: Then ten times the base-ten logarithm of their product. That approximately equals 5.49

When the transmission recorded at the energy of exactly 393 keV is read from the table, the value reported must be 1.91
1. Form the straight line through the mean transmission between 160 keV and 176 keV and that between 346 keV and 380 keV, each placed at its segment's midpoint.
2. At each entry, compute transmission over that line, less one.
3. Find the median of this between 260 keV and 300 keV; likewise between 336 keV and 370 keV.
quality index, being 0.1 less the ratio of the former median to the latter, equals 0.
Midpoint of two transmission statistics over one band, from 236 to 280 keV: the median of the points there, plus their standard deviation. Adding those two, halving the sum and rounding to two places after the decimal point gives 0.97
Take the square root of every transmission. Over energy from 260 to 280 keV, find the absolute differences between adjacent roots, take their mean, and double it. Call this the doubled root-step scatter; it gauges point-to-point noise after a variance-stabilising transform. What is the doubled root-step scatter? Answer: 0.062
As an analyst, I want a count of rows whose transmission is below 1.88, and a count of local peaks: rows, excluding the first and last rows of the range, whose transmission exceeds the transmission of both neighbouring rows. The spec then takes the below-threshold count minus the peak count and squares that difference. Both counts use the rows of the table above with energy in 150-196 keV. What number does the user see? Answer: 49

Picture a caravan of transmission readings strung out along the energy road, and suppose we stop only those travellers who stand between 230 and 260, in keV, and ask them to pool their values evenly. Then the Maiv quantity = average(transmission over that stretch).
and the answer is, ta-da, 1.90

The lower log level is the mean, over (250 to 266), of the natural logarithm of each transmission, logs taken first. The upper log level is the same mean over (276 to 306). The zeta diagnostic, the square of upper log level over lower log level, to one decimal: 1.1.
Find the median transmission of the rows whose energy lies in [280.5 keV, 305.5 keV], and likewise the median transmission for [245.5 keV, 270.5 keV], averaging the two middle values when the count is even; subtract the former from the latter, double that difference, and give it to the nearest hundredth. -0.24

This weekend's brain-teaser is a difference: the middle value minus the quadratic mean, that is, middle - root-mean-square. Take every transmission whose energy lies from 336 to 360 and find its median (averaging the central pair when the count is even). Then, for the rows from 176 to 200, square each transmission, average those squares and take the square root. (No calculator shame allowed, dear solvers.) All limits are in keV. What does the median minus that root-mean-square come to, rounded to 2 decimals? 0.20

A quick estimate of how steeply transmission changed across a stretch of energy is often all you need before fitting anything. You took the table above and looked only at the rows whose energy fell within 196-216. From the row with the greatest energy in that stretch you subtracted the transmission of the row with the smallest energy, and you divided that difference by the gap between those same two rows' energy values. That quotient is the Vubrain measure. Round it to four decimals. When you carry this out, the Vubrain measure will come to 0.0031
